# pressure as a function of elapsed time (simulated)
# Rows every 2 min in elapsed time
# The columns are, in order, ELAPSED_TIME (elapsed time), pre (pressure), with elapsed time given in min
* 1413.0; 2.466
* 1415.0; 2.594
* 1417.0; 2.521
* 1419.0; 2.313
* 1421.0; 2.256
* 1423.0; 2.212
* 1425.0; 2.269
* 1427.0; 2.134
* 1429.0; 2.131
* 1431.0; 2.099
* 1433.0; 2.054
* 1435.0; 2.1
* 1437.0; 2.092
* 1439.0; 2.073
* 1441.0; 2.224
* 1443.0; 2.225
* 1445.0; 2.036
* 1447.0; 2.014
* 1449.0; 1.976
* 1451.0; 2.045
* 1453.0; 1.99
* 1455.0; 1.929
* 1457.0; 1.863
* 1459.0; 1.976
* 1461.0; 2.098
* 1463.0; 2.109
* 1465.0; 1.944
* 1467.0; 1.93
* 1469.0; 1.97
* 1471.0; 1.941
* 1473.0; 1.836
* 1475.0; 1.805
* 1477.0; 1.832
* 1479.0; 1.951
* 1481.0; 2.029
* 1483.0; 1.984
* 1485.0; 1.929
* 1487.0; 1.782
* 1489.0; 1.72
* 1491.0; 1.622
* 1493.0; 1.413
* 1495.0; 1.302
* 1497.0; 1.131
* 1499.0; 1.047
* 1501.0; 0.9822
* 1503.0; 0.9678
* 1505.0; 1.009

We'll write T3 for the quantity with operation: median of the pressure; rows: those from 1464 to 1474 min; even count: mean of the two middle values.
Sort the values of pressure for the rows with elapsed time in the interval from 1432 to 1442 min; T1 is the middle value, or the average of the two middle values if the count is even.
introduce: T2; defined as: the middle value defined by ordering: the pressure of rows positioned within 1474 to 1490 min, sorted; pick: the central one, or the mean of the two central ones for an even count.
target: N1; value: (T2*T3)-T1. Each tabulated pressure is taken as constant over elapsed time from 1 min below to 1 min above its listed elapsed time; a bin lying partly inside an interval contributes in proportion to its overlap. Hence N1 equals 1.6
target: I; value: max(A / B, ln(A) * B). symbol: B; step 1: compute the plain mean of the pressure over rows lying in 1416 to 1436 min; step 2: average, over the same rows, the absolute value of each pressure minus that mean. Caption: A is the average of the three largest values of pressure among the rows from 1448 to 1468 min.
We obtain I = 20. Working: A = 2.08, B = 0.105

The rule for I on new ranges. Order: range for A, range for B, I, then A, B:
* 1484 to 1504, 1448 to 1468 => 30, 1.81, 0.060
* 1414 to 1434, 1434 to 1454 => 37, 2.48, 0.066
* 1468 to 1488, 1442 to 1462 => 29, 1.99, 0.069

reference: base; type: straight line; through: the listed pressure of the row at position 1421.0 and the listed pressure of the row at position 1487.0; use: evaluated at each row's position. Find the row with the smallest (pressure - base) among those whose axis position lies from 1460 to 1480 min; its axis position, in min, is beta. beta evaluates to 1475.0 min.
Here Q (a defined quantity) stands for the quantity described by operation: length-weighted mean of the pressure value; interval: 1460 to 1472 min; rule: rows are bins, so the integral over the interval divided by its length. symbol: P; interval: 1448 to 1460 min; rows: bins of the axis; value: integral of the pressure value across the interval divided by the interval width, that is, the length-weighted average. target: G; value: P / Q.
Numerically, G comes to 0.98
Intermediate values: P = 1.96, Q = 2.00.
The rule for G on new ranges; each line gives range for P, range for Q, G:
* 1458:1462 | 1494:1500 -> 1.76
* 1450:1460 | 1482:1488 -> 1.03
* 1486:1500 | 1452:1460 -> 0.74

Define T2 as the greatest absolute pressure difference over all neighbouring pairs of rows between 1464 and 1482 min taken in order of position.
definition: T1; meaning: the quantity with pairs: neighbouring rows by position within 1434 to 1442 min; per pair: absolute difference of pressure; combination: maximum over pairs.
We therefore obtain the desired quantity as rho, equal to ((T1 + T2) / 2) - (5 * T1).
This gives -0.62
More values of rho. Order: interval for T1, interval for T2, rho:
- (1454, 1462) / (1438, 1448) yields -0.45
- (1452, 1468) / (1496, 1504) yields -0.70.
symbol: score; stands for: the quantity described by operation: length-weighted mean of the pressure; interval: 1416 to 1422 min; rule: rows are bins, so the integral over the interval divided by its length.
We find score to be 2.36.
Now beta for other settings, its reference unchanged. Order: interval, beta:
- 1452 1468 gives 1457.0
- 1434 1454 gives 1449.0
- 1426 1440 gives 1433.0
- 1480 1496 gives 1495.0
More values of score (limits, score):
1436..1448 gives 2.11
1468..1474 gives 1.92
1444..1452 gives 2.02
